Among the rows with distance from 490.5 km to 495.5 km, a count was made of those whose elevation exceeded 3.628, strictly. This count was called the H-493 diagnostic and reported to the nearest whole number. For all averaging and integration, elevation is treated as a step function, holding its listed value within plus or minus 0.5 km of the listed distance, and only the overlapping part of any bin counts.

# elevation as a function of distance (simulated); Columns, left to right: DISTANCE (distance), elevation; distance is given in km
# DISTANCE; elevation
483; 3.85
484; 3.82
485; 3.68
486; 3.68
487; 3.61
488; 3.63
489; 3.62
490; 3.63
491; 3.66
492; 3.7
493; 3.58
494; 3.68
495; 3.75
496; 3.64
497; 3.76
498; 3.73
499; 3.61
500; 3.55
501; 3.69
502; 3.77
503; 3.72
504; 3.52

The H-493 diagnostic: 4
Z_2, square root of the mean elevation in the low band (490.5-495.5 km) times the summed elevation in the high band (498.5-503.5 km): 8.21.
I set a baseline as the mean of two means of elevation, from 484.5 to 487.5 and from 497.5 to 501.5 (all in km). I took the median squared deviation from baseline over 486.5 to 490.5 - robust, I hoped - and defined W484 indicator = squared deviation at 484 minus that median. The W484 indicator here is 0.028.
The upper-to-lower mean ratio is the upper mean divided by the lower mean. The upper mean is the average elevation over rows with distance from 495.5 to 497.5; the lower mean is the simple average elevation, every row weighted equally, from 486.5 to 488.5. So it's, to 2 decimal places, 1.02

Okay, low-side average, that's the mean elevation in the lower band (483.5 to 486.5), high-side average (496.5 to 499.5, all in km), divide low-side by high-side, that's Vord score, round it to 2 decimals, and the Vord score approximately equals 1.01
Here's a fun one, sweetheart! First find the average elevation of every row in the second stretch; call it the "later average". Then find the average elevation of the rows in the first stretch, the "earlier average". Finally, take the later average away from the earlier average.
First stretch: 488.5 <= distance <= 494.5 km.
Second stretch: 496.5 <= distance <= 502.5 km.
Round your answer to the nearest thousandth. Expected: -0.040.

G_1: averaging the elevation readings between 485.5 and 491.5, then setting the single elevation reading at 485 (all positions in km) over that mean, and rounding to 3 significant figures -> 1.01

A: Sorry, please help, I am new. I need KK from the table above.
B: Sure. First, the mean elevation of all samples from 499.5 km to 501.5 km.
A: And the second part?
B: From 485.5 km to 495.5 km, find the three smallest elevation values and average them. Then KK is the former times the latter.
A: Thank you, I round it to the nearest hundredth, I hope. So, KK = 13.04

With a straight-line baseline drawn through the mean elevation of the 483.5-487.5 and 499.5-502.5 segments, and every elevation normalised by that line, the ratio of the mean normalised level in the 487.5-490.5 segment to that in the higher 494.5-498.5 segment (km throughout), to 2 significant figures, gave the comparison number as 0.97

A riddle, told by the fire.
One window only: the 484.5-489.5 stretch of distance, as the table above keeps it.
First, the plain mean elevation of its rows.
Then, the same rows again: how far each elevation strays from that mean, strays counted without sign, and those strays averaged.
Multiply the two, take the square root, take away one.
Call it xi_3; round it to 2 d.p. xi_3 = -0.68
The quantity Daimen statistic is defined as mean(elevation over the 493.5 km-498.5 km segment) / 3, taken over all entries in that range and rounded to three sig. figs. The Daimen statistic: 1.24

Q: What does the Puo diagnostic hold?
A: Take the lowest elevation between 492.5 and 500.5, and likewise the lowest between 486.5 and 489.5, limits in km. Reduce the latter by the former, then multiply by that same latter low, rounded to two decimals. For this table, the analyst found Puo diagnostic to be 0.22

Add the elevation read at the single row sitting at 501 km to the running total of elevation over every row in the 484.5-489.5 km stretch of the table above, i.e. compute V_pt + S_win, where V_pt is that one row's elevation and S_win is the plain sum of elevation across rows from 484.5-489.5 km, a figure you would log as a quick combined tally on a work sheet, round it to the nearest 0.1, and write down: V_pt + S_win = 21.9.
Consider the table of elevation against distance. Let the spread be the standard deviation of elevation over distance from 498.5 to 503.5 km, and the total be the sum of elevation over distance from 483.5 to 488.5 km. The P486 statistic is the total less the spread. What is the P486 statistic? 18.3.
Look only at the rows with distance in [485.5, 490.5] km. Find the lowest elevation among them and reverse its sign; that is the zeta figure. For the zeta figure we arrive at -3.61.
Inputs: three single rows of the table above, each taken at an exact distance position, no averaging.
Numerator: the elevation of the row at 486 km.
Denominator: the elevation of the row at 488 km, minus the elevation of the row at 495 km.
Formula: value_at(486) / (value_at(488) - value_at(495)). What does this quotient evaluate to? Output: -31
